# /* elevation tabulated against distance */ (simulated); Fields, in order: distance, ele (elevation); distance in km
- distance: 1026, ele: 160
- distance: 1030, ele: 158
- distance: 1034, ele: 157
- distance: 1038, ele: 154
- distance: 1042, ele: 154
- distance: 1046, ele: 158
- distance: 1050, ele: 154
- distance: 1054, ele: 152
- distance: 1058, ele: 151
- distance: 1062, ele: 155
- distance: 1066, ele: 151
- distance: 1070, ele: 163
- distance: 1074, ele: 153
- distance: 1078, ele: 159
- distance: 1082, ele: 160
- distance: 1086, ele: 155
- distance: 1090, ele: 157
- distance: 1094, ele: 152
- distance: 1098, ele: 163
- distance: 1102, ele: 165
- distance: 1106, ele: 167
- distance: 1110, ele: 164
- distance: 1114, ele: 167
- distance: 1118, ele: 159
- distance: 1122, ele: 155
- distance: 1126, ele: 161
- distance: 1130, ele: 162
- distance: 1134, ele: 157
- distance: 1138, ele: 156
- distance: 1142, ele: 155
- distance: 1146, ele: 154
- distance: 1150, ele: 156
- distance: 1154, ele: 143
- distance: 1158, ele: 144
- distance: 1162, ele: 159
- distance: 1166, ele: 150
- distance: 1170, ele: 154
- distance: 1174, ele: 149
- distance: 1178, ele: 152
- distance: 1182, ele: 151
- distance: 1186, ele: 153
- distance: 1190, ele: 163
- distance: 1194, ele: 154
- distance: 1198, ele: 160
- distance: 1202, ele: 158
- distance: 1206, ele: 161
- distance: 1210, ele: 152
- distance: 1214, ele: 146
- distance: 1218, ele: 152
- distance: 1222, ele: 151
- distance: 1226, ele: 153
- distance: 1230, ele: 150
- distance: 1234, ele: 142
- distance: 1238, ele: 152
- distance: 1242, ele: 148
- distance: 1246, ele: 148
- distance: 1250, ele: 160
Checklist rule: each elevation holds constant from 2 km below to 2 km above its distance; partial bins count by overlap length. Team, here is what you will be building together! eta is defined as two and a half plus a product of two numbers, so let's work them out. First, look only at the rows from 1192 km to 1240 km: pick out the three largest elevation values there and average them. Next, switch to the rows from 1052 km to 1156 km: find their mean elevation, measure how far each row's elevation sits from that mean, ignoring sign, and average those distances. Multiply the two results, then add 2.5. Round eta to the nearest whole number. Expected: 724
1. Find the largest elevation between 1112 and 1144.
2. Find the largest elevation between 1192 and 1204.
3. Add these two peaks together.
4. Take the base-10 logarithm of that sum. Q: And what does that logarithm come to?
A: 2.51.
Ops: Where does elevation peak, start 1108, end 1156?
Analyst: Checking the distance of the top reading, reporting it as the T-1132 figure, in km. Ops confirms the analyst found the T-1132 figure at 1114 km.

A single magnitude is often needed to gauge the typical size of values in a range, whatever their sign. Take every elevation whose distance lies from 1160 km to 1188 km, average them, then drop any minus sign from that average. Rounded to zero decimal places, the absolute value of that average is 153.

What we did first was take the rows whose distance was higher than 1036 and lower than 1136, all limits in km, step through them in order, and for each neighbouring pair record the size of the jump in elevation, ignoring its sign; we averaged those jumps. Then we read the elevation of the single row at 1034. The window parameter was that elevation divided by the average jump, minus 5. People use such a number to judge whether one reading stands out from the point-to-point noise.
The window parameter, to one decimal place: 30.9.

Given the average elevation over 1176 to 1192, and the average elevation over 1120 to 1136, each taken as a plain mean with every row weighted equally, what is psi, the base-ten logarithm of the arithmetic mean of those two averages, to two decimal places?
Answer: 2.20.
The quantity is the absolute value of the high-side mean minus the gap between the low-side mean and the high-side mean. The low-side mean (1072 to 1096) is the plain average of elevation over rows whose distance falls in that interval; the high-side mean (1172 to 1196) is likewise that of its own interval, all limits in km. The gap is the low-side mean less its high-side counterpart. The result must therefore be 151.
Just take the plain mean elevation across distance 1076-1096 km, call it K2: 157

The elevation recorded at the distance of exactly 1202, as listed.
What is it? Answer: 158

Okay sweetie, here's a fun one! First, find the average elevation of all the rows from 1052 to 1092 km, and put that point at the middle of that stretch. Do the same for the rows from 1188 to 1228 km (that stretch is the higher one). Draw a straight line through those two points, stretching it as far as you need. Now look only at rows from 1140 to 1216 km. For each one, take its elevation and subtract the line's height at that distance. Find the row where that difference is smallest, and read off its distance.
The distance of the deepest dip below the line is 1154 km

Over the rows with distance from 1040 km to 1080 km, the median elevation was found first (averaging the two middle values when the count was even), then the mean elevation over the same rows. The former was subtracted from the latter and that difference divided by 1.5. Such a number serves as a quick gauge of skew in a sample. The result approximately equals 0.7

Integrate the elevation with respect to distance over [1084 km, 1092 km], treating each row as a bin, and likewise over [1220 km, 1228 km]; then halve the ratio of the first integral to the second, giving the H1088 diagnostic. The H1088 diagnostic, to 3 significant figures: 0.513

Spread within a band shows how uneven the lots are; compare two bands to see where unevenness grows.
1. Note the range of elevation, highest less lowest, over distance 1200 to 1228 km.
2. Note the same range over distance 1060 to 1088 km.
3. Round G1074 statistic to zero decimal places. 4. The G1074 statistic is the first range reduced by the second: 3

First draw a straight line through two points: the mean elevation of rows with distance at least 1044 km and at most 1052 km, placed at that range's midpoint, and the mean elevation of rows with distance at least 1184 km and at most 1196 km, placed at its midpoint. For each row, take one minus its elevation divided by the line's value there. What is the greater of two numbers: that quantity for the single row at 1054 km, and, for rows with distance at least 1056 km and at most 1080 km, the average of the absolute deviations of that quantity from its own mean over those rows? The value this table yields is 0.0258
